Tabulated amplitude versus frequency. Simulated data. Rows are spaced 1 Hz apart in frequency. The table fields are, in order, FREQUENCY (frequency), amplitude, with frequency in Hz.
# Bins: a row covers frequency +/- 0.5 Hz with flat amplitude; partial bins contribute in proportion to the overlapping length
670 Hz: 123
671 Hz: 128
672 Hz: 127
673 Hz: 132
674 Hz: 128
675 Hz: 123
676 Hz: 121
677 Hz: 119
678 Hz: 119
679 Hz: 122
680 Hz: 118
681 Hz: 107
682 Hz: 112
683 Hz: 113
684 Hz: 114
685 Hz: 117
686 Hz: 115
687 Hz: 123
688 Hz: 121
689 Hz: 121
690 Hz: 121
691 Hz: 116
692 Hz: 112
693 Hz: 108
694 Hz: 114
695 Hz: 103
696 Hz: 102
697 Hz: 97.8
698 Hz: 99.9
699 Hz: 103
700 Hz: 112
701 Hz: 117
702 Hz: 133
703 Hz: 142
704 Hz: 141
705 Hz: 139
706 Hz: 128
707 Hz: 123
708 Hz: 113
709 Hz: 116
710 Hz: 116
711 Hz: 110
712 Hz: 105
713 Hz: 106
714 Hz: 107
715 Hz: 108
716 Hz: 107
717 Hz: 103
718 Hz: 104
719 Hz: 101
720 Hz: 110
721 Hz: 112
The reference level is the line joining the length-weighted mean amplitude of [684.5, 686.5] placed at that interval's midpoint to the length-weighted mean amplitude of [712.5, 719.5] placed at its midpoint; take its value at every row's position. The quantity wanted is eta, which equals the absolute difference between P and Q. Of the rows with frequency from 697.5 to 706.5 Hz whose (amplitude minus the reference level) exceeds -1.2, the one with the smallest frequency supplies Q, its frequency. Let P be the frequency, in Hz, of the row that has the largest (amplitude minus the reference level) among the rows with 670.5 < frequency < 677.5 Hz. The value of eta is 27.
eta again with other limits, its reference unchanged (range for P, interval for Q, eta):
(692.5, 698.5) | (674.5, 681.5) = 19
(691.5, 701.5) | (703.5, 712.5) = 3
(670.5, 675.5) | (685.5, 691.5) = 13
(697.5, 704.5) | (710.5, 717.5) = 8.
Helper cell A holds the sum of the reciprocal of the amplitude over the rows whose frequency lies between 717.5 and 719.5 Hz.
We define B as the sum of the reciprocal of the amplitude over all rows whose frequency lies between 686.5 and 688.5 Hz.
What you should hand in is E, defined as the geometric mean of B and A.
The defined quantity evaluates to 0.0179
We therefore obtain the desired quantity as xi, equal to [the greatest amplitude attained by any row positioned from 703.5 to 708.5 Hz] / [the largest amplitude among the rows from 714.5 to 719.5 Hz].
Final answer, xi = 1.31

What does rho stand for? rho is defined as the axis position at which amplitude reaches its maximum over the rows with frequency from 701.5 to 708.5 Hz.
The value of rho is 703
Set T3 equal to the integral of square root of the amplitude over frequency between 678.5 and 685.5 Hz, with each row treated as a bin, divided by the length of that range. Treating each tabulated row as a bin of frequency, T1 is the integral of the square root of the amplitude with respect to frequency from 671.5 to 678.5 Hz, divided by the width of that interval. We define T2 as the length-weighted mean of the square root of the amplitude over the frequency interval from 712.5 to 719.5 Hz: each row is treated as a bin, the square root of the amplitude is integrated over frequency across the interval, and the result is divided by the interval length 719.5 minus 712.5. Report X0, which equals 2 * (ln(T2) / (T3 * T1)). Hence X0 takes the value 0.039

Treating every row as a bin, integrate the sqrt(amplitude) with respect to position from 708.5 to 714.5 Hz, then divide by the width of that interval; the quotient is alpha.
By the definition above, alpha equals 10.5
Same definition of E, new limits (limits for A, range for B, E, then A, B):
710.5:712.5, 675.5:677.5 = 0.0176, 0.019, 0.0167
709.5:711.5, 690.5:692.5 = 0.0176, 0.018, 0.0175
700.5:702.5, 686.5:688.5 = 0.0162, 0.016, 0.0164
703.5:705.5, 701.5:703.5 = 0.0144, 0.014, 0.0146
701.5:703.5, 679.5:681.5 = 0.0161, 0.015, 0.0178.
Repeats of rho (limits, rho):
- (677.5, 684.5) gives 679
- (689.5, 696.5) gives 690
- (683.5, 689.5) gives 687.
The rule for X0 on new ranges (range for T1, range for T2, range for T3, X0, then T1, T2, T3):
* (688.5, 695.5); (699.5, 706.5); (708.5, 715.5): 0.044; 10.7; 11.4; 10.5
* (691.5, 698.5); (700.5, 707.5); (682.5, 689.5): 0.044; 10.3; 11.5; 10.8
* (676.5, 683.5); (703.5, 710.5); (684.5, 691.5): 0.041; 10.8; 11.2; 10.9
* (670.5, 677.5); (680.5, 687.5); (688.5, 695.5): 0.040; 11.2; 10.7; 10.7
